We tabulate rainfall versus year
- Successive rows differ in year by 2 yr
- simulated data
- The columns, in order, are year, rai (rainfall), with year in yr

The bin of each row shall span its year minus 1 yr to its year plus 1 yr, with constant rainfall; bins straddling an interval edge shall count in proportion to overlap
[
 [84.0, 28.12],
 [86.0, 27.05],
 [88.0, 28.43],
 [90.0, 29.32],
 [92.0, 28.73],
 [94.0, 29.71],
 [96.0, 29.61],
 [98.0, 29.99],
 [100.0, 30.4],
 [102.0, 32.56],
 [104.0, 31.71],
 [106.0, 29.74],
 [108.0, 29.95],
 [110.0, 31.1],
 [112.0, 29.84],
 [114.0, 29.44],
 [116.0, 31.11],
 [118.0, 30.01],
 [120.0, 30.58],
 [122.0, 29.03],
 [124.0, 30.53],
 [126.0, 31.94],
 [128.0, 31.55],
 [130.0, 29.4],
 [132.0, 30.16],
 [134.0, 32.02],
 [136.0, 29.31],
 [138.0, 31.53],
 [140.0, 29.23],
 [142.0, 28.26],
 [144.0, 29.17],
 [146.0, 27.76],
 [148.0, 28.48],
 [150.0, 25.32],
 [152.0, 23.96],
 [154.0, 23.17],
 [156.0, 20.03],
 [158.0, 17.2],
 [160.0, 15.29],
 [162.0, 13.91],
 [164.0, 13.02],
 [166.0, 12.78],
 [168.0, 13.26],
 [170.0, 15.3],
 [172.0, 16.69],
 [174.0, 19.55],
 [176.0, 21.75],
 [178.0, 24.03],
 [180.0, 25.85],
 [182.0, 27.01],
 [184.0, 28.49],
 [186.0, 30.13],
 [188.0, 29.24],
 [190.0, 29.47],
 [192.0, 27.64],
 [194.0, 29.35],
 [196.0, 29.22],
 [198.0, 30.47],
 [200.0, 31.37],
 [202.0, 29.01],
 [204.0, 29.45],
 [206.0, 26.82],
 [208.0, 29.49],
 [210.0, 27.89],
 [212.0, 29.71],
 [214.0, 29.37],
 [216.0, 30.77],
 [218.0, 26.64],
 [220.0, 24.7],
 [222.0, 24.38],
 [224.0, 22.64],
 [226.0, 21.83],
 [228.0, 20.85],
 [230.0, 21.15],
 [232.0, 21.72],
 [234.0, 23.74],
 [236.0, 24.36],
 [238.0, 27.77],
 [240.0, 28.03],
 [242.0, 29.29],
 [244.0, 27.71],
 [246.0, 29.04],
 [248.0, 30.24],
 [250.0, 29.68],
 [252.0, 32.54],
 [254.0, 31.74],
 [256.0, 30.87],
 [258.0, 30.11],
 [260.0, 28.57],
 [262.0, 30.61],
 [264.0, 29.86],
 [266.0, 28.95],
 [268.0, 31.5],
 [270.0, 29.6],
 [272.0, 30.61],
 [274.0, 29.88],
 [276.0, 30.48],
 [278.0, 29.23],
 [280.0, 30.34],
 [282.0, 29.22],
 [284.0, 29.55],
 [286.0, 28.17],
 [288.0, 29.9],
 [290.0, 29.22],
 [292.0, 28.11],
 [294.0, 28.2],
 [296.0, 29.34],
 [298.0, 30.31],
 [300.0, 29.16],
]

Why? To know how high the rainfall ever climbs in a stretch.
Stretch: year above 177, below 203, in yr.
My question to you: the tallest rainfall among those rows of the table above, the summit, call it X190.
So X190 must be 31.37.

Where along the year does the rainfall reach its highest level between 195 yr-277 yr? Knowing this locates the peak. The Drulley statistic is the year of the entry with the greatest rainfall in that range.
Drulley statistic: 252.0 yr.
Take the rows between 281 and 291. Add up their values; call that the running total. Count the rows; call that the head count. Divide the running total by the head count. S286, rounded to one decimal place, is 29.2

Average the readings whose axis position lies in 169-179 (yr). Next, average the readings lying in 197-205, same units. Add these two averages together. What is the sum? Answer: 50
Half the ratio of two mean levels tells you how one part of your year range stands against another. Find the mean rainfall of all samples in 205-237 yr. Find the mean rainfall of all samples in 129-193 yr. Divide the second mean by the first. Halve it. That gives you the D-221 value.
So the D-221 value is 0.473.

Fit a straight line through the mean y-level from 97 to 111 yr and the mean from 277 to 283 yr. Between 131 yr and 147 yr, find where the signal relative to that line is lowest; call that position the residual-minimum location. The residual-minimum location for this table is 146.0 yr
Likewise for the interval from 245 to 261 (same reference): 260.0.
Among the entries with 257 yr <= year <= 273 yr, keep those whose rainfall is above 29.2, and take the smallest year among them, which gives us 258.0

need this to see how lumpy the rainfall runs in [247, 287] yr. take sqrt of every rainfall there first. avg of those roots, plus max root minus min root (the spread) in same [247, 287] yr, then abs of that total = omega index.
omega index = 5.88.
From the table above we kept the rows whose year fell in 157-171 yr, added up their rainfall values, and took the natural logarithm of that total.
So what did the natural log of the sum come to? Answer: 4.6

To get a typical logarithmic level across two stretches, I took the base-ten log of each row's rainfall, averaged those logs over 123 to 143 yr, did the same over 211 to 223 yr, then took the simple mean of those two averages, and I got 1.46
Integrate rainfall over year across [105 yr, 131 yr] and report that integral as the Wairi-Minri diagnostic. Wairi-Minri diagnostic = 788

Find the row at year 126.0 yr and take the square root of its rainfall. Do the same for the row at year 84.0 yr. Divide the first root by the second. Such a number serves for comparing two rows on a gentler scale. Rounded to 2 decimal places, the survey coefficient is 1.07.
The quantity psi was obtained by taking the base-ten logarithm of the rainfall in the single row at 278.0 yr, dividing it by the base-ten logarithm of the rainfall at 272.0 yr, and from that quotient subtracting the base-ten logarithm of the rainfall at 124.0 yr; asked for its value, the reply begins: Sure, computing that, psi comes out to -0.50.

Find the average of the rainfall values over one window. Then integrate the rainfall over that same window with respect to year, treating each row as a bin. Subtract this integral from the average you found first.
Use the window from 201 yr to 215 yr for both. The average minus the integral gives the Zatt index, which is -375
